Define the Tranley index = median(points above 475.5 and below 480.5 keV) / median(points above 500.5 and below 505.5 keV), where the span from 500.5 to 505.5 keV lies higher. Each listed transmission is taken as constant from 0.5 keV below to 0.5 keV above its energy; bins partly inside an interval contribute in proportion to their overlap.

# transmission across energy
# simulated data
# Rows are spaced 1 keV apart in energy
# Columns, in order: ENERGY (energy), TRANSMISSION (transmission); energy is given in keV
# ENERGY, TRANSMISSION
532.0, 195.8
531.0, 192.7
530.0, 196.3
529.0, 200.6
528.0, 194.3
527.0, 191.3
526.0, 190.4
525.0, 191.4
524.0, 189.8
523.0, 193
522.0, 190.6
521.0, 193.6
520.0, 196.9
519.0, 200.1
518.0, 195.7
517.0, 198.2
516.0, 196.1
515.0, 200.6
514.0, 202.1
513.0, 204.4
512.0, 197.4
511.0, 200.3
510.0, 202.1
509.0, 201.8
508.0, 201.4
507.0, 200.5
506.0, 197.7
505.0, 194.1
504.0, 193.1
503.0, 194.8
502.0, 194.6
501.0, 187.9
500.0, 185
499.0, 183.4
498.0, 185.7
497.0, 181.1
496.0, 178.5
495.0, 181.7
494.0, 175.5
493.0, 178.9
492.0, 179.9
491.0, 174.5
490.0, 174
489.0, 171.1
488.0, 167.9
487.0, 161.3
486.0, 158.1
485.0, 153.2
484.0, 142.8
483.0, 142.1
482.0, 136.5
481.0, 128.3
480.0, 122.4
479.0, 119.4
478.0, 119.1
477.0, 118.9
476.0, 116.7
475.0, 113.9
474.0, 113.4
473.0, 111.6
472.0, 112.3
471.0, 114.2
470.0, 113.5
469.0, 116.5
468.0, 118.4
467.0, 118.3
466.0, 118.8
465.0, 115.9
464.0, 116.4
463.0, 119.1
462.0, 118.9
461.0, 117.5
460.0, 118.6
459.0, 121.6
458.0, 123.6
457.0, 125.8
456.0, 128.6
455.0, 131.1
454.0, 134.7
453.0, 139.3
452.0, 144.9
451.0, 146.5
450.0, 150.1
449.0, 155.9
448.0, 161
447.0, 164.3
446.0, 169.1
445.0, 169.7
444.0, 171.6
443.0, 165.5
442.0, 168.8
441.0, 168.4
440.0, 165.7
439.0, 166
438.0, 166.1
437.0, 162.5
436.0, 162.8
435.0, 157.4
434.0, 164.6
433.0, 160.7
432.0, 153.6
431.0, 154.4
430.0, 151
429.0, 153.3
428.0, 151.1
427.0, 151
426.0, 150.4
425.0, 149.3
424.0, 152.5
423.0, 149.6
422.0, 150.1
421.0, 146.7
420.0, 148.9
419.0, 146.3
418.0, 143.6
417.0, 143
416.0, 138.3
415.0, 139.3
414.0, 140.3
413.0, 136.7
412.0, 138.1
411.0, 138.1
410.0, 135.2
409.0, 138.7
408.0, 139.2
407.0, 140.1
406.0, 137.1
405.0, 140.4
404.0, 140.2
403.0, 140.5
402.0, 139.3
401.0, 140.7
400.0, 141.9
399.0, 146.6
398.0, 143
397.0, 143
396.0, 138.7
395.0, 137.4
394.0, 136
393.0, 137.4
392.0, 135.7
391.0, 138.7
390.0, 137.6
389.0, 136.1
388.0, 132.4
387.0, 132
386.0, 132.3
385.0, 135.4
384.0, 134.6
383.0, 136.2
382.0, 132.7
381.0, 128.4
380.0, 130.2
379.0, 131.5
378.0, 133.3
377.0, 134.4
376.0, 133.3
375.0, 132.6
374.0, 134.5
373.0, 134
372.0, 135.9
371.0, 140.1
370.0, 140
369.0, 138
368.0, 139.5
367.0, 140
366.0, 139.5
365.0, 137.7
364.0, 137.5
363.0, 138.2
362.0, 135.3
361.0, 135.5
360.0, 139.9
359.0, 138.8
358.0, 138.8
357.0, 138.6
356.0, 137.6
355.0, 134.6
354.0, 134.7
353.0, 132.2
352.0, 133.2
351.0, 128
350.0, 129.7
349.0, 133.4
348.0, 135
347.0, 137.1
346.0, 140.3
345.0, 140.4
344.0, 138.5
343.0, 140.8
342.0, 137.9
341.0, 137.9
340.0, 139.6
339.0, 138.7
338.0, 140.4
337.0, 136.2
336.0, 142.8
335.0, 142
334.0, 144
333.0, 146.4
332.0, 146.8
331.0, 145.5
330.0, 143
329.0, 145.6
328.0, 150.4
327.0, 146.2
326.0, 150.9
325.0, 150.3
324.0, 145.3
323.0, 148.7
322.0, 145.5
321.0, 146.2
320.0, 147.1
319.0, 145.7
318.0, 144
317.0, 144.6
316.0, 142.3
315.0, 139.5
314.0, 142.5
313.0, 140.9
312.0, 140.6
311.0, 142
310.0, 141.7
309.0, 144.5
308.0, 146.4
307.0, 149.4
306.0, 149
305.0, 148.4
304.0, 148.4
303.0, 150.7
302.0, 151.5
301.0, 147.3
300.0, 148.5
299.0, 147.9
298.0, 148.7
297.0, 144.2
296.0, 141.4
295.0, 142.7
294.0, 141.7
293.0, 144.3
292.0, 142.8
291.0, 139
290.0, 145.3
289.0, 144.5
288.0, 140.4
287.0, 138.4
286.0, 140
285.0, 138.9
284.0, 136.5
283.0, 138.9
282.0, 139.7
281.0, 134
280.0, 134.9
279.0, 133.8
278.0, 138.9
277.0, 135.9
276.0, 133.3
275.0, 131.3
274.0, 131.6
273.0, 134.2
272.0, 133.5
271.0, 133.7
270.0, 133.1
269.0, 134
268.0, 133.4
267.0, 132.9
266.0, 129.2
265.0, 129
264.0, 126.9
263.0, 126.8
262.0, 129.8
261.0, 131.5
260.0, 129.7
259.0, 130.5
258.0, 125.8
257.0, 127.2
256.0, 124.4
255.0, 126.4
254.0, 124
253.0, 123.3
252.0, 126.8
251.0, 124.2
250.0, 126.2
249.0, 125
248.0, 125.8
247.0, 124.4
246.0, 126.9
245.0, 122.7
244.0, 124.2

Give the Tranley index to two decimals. 0.61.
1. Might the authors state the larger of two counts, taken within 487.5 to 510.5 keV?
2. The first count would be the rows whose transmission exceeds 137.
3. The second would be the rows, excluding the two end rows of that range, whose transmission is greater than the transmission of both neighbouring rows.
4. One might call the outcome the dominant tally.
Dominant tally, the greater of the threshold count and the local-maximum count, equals 23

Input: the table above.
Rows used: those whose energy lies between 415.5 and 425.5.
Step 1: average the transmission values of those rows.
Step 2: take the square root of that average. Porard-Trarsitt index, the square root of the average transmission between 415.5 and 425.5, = 12.1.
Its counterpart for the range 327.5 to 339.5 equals 12.0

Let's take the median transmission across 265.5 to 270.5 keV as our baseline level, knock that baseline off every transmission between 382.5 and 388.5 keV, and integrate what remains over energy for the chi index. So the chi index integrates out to 4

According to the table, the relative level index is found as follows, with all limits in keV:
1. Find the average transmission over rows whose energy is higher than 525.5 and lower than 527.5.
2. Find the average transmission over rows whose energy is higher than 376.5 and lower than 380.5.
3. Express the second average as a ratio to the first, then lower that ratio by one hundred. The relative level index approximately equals -99.31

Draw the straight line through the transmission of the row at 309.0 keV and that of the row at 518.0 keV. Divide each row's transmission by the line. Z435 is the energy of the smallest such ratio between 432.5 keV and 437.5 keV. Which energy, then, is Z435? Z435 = 435.0 keV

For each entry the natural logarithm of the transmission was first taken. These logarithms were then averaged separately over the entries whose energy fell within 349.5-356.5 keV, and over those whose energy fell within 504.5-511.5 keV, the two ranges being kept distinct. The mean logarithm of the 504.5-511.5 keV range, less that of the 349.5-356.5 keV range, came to 0.41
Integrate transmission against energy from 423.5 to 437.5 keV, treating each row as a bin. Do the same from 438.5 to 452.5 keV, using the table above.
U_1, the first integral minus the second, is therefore -93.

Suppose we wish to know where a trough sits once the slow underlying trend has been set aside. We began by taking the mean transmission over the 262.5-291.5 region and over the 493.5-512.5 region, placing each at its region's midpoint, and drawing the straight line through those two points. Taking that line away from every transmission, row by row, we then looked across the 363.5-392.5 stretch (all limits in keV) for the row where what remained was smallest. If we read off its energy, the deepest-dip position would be 381.0 keV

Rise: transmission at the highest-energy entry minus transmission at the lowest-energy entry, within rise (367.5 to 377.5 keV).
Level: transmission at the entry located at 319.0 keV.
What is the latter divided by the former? -29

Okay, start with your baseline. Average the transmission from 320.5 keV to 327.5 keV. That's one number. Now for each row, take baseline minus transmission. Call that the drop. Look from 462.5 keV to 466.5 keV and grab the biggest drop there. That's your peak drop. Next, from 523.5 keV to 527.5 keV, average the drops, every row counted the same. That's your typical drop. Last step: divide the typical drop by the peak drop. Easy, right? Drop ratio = -1.4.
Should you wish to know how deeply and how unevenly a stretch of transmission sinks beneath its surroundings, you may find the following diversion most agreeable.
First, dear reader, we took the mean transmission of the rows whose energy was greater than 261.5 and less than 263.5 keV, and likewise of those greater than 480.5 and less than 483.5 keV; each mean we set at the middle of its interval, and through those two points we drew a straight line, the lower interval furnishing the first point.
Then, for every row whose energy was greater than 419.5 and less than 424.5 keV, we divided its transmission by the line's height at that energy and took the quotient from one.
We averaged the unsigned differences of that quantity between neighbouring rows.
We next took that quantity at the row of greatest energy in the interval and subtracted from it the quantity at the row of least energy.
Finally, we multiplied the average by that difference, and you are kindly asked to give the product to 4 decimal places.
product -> -0.0004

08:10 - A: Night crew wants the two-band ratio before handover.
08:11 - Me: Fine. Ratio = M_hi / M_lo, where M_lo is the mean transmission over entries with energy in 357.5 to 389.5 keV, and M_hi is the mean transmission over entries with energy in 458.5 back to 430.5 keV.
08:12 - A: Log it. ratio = 1.14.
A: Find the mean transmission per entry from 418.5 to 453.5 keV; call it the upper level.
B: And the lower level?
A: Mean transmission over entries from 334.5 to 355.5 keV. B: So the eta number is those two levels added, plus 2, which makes 296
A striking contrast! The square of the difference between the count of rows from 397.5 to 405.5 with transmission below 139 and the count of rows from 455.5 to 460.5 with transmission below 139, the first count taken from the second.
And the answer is 25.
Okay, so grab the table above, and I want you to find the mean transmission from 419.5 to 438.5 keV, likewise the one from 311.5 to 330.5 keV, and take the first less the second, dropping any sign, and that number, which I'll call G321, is 9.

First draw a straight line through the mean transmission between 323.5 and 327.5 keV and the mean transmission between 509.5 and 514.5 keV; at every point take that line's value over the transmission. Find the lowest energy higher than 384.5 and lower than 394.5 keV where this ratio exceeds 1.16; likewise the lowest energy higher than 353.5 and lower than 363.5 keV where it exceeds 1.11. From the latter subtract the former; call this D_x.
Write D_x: -31 keV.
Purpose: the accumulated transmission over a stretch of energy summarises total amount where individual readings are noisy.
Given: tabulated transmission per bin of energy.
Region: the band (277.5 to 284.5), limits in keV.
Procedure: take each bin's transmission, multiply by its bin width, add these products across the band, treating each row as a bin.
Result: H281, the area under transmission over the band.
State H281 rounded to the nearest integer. 957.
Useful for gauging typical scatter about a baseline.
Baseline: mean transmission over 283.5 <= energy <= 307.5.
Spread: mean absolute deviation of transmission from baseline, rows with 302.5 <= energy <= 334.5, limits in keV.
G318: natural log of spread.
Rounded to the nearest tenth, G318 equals 1.0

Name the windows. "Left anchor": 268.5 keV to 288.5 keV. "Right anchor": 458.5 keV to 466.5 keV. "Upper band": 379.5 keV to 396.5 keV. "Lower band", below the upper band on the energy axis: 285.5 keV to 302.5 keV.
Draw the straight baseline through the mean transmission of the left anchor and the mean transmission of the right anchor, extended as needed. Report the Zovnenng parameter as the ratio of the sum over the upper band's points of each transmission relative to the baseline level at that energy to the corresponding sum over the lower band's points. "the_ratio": 1.0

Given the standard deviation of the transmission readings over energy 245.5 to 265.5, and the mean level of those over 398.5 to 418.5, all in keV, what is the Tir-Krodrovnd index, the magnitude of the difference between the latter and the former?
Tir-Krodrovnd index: 138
